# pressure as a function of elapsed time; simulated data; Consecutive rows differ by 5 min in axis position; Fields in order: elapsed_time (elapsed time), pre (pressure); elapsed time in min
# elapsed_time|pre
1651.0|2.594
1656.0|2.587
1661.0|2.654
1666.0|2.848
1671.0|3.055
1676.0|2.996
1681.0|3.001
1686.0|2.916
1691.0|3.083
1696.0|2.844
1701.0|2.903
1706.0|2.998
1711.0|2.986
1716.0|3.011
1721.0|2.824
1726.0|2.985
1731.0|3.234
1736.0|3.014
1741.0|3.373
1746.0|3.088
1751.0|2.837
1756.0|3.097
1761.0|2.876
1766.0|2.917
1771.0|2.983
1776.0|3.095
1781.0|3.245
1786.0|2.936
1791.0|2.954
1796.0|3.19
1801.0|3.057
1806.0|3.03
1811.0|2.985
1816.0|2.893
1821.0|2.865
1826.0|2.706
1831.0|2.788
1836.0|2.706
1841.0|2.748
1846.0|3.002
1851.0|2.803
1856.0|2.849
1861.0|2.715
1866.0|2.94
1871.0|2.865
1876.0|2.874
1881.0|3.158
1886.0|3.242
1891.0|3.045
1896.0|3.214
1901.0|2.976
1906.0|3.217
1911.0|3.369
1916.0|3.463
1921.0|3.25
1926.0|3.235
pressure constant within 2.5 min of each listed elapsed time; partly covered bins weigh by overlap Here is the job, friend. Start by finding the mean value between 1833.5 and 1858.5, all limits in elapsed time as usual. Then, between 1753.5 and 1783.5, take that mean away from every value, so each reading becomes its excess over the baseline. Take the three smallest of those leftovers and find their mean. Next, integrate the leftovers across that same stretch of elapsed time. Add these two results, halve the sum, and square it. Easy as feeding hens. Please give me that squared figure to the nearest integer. 11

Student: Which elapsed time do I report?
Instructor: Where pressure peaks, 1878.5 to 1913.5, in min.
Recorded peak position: 1911.0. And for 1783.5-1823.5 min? 1796.0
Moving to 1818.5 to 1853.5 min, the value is 1846.0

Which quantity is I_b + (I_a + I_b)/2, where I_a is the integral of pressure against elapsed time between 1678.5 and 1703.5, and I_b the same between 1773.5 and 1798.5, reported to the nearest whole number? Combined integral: 153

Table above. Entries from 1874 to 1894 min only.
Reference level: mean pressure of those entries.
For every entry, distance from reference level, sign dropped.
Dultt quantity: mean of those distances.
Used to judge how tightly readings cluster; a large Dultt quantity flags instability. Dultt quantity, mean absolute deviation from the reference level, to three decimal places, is 0.120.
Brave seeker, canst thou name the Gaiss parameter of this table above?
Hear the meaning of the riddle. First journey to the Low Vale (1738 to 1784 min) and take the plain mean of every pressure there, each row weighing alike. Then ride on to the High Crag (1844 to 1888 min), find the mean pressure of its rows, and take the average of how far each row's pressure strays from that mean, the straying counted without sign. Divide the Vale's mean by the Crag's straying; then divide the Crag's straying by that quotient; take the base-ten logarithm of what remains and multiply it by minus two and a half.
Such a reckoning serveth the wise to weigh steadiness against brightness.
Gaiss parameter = 5.6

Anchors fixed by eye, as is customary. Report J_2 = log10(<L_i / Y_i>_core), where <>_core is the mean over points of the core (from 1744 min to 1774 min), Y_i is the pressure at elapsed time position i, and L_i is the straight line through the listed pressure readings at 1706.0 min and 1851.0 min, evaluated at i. -0.005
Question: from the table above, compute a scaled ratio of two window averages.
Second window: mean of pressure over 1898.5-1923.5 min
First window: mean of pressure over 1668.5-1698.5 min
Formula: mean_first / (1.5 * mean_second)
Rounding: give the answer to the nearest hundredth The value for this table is 0.61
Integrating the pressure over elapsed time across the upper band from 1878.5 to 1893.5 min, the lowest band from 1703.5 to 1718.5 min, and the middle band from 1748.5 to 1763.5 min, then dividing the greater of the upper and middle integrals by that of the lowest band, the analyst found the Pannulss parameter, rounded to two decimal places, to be 1.05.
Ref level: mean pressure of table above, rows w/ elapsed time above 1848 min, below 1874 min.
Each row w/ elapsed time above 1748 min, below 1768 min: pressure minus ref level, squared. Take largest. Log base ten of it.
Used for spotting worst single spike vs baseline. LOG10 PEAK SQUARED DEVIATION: -1.2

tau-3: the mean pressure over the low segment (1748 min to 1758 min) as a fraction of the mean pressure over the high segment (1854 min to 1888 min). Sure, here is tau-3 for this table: 1.01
